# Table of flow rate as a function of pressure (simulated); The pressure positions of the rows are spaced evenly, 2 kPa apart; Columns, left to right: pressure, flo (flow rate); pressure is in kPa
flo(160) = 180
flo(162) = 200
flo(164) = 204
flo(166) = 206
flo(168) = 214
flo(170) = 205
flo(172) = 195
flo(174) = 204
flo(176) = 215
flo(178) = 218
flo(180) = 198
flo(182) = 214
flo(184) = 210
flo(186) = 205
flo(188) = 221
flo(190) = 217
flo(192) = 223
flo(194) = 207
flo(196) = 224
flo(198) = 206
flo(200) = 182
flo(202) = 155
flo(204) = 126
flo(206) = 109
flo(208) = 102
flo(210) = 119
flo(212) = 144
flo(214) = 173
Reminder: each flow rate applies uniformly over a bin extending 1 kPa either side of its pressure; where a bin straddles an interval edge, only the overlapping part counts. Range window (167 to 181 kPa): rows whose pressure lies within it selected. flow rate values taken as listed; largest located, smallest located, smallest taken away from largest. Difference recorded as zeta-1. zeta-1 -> 23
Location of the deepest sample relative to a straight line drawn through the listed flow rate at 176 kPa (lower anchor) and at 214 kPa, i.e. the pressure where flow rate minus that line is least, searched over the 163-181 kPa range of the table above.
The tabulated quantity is 172 kPa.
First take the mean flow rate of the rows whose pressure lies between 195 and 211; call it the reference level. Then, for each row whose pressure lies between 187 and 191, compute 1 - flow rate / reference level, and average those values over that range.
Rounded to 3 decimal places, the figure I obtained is -0.433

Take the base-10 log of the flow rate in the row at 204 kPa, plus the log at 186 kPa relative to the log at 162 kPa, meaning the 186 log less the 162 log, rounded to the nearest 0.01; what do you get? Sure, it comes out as 2.11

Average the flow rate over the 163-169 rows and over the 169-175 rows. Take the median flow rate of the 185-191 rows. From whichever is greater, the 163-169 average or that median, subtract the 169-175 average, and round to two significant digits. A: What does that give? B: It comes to 16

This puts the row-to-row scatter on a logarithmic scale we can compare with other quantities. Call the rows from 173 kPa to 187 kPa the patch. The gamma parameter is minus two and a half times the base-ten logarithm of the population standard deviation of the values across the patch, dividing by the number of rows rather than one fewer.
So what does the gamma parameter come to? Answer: -2.05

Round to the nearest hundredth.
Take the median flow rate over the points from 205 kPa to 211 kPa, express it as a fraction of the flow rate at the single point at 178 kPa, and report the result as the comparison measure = 0.50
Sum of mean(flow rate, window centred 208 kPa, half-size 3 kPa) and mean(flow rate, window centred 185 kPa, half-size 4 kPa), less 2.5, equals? 320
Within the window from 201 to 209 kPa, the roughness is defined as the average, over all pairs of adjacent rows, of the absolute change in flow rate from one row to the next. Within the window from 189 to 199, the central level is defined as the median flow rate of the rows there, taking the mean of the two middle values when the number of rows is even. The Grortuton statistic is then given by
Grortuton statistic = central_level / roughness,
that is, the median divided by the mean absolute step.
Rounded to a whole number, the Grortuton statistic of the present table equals 12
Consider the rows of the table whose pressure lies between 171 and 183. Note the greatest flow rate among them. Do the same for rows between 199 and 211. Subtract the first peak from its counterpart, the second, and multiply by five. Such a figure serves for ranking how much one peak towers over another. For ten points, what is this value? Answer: -180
